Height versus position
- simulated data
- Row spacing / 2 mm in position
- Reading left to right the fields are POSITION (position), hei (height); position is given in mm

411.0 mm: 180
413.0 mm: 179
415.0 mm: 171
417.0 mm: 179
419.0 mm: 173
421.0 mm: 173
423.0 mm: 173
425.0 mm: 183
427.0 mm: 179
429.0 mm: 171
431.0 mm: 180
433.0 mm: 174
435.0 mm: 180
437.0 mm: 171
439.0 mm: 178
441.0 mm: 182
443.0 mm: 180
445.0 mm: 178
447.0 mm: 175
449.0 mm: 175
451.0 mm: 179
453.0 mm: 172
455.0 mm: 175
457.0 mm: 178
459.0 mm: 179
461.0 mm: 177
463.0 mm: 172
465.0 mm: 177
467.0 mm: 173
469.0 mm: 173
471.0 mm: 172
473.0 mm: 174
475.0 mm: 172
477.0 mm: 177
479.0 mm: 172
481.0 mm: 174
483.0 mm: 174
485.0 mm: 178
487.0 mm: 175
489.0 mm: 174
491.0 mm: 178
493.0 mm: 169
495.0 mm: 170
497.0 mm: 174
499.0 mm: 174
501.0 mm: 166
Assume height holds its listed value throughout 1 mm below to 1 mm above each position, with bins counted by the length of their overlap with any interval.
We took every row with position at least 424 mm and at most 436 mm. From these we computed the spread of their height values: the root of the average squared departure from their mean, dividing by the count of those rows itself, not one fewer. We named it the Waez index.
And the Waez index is 4.1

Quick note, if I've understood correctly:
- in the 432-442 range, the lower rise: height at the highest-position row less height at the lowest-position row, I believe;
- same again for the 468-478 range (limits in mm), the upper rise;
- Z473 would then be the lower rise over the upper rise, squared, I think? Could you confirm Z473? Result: 4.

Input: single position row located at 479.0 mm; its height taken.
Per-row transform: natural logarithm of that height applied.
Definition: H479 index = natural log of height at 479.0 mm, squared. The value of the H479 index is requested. 26.5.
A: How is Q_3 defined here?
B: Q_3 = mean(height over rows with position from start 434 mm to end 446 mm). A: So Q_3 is 178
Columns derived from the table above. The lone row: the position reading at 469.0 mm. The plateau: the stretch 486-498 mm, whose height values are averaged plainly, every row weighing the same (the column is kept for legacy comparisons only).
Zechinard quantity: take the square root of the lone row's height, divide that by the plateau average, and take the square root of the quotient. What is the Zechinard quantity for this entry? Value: 0.275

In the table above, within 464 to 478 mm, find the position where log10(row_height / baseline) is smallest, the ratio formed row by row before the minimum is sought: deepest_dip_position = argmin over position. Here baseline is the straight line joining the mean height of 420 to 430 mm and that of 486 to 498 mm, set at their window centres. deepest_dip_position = 471.0 mm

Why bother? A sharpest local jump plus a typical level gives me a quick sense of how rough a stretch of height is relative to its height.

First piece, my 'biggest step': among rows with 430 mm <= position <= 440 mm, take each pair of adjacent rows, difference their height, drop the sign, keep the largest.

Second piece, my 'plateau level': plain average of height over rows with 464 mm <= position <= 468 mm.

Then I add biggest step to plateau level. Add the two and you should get 184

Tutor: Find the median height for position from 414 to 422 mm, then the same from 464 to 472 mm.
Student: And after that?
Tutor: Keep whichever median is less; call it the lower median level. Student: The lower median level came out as 173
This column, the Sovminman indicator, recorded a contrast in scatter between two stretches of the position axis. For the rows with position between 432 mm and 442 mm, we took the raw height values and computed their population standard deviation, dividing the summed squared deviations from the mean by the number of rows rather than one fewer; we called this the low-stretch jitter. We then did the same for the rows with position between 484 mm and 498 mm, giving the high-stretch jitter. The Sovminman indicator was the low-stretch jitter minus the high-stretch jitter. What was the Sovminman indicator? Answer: 0.7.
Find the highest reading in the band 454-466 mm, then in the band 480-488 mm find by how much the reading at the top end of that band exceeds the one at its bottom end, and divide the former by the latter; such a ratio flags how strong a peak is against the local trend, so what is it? 179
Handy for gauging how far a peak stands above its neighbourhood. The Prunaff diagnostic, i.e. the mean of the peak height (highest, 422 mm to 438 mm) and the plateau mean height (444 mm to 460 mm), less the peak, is -3.3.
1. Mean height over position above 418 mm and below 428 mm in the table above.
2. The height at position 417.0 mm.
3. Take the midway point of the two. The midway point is 178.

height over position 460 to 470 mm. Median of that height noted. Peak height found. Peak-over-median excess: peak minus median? 4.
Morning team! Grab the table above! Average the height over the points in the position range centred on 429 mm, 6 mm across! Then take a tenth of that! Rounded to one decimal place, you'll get 17.7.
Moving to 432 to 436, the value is 17.7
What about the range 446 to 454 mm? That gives 17.5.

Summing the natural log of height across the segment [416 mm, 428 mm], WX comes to 31.0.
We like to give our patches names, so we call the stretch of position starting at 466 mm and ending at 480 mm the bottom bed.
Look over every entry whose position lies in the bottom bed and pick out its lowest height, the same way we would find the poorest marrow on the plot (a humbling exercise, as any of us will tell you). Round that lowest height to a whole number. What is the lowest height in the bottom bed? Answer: 172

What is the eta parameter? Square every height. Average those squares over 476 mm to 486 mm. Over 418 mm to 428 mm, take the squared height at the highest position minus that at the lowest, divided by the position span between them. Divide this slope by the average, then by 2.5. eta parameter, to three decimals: 0.003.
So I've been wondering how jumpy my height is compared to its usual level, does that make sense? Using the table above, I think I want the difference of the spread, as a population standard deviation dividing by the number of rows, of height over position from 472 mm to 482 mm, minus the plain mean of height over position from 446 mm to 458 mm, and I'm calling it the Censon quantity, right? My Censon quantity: -174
